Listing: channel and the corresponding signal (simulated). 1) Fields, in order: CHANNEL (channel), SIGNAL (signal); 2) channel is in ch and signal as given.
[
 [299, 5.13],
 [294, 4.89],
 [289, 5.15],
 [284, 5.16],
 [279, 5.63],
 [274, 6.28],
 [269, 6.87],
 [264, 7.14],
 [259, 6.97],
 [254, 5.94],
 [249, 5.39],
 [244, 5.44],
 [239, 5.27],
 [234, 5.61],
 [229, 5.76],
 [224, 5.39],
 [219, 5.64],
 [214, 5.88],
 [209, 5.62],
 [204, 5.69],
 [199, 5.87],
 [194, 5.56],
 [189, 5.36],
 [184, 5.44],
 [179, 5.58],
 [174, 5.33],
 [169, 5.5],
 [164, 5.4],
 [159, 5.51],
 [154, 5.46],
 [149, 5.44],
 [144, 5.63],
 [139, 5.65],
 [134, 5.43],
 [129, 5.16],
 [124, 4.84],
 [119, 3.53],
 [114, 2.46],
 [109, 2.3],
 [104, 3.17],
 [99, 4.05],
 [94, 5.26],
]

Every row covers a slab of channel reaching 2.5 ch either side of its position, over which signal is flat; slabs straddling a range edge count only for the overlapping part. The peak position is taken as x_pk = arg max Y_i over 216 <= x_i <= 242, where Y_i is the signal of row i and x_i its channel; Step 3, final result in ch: 229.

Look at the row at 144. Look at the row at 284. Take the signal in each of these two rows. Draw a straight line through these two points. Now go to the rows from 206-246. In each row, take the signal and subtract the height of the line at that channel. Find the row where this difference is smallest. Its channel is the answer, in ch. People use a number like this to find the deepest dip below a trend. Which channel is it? 239 ch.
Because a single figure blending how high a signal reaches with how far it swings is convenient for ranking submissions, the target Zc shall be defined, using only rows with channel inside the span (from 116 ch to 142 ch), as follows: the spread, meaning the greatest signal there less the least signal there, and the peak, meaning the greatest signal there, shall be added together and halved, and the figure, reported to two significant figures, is 3.9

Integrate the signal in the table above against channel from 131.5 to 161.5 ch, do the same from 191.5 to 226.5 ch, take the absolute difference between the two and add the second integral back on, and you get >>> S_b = 231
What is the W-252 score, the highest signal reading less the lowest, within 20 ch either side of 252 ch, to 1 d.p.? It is 1.9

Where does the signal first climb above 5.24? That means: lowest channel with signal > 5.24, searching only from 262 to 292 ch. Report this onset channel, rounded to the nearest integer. 264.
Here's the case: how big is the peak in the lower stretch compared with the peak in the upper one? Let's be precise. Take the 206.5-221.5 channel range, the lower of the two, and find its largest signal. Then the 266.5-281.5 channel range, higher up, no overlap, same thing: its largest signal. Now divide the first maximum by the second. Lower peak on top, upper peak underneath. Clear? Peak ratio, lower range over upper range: 0.86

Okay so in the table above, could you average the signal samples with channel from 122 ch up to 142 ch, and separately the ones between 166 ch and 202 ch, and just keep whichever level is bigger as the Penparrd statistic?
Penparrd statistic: 5.52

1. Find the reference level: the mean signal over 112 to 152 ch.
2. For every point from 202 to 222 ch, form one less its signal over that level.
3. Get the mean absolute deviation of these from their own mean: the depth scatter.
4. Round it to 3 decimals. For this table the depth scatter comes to 0.018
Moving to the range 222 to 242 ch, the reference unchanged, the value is 0.037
